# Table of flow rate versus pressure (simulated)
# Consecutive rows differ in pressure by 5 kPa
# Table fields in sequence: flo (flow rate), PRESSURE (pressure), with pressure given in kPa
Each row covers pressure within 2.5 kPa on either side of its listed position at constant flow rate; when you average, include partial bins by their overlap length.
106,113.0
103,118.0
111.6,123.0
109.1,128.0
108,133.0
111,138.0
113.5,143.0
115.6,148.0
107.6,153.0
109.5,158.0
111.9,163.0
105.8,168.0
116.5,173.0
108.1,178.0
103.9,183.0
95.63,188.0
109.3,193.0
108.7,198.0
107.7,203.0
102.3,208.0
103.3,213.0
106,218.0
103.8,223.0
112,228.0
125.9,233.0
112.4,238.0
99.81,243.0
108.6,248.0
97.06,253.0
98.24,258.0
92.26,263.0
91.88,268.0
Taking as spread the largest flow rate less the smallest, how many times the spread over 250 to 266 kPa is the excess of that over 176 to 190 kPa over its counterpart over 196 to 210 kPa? 1.0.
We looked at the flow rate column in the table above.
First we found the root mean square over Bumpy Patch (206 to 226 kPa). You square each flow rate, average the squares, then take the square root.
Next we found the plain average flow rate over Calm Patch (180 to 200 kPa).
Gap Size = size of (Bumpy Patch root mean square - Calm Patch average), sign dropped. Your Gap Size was 0.5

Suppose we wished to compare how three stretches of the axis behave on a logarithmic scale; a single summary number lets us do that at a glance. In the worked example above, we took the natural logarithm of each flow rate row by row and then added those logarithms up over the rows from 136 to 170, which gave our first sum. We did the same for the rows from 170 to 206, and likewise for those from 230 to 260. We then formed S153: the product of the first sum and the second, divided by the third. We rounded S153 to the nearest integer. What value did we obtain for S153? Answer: 38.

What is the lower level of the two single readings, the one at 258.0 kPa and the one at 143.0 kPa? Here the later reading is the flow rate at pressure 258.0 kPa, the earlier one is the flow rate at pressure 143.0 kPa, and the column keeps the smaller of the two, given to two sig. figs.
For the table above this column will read 98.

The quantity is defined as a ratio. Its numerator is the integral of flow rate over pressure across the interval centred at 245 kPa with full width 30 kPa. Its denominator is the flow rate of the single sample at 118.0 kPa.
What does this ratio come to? 31.2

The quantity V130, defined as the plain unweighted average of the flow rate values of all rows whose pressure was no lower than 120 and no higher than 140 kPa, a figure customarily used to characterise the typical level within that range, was 110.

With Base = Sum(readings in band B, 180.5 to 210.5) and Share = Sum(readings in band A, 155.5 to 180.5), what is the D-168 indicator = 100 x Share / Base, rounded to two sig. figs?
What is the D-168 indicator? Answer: 88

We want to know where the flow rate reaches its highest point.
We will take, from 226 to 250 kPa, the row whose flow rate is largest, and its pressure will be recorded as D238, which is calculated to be 233.0 kPa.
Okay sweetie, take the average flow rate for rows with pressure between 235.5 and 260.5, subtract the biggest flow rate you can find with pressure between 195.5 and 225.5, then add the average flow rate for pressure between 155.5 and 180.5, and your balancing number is 105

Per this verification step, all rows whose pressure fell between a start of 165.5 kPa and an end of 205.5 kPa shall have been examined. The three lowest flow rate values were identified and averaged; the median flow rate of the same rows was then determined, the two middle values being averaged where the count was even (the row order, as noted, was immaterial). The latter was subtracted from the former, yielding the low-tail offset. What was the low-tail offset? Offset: -6.1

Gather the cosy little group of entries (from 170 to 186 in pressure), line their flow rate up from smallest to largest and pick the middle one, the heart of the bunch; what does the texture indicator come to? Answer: 108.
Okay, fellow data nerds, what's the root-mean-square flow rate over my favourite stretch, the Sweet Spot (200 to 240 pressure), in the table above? 109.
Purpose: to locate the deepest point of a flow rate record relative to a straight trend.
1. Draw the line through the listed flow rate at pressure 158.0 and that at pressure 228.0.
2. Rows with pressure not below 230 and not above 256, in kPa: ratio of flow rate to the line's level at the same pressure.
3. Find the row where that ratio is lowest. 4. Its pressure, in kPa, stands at 253.0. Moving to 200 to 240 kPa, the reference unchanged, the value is 208.0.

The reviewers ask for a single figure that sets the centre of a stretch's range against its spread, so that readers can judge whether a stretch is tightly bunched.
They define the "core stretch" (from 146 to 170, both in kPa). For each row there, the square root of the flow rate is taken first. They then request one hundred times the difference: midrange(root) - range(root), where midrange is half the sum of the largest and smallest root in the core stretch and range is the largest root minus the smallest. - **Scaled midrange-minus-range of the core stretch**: 1005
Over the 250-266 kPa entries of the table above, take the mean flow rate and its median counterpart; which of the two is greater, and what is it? 97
